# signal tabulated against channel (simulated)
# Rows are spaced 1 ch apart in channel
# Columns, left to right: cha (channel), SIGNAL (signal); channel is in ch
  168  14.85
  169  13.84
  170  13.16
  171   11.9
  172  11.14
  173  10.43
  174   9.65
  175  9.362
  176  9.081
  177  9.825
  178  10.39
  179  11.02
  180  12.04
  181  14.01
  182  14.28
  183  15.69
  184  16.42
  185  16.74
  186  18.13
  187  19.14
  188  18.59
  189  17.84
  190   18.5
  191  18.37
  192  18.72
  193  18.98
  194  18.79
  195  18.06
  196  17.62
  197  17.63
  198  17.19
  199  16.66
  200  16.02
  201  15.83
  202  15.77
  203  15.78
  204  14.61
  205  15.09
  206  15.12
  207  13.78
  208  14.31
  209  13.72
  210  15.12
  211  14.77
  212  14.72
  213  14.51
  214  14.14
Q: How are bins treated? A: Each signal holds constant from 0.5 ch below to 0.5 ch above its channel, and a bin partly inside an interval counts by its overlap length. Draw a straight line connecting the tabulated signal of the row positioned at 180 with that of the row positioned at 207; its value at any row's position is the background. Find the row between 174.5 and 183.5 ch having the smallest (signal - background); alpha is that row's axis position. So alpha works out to 176 ch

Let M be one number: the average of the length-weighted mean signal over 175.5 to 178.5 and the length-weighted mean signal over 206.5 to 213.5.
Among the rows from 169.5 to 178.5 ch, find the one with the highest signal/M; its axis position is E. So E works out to 170 ch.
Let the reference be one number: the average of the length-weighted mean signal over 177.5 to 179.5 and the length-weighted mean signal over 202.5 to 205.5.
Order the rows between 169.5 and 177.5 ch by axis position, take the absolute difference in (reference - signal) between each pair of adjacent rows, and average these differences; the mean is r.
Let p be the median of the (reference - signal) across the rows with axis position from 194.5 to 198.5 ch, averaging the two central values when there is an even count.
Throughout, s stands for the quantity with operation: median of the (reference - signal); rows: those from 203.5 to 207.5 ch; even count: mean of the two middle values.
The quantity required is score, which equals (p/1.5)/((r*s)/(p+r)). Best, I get -9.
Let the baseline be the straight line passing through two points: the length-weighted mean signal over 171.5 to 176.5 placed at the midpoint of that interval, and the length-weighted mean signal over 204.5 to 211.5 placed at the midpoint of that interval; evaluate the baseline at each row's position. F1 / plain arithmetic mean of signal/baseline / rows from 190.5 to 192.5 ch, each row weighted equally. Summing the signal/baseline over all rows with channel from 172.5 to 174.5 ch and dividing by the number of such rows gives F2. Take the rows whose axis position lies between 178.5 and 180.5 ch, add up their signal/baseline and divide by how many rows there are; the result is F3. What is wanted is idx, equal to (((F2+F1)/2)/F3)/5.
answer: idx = 0.23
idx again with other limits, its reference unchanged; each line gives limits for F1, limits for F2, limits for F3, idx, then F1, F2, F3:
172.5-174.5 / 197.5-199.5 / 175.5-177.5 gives 0.25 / 1.02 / 1.28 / 0.92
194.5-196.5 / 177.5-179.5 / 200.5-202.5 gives 0.21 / 1.39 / 1.02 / 1.16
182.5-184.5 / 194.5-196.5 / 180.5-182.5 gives 0.22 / 1.43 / 1.39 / 1.29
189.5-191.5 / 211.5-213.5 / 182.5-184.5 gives 0.17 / 1.51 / 0.96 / 1.43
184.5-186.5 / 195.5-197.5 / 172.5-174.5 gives 0.28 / 1.52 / 1.36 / 1.02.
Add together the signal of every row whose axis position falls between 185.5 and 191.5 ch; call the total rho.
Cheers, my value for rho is 111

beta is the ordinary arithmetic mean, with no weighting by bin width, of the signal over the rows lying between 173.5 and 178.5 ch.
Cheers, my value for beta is 10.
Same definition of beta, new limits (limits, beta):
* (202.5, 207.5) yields 15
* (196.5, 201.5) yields 17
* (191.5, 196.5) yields 18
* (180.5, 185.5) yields 15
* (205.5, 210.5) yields 14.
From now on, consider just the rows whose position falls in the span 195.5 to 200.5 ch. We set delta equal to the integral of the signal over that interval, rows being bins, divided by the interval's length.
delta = 17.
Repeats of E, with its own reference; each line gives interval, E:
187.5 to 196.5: 193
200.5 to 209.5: 201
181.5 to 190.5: 187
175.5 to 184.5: 184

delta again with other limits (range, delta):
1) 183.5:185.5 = 17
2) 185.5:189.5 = 18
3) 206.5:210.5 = 14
